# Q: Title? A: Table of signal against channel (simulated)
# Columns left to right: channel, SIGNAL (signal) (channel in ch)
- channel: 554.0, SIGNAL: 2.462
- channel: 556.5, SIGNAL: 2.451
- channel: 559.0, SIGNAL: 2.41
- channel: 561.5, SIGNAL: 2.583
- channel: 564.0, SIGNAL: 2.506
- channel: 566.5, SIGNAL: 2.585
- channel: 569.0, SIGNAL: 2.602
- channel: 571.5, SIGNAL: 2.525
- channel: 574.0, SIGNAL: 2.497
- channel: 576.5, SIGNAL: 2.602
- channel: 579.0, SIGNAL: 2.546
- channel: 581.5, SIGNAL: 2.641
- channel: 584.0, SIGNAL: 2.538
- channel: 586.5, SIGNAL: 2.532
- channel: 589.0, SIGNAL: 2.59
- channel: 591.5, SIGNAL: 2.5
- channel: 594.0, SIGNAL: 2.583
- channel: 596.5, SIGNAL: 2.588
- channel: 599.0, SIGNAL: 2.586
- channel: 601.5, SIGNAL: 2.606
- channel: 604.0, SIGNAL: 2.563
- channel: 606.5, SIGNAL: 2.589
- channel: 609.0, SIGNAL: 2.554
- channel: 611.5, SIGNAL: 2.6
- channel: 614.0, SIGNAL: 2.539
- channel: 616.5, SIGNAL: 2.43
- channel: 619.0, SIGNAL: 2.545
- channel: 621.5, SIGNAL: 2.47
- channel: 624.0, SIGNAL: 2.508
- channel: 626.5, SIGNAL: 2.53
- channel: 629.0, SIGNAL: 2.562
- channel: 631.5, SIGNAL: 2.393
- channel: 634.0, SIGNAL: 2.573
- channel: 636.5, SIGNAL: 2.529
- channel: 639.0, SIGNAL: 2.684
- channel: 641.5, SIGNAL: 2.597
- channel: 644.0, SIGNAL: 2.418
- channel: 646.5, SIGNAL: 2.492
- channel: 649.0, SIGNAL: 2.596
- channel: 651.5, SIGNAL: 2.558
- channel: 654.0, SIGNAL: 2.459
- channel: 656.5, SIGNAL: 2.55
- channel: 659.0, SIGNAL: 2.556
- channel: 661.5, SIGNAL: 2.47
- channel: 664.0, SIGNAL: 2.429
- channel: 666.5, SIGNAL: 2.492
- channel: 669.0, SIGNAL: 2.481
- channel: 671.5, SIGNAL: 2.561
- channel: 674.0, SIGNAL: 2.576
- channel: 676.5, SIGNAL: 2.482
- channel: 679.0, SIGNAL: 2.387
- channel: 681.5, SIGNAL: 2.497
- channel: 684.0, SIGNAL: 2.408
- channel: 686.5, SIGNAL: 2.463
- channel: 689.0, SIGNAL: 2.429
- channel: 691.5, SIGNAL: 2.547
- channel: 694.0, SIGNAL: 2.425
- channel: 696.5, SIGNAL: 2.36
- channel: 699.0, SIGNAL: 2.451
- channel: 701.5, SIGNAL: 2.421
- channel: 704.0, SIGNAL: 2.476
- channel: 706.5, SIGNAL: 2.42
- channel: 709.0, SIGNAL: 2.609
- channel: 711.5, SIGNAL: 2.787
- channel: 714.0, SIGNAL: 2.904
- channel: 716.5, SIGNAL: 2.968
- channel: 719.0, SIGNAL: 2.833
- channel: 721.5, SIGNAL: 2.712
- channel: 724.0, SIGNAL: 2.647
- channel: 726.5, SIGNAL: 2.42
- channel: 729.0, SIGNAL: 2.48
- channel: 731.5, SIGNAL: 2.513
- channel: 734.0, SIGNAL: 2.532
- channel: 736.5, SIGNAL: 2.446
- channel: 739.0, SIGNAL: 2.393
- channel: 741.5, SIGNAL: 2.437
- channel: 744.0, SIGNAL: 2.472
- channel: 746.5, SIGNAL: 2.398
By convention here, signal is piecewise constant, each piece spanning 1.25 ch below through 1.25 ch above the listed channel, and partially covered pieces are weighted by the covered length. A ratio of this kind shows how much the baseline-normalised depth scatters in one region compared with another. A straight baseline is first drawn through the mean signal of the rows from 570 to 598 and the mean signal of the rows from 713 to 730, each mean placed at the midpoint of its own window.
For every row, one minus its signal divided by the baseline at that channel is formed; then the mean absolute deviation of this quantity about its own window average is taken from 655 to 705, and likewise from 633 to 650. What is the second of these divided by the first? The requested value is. 1.2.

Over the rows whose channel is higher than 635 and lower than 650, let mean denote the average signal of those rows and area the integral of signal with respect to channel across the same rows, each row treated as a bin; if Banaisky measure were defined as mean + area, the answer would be 41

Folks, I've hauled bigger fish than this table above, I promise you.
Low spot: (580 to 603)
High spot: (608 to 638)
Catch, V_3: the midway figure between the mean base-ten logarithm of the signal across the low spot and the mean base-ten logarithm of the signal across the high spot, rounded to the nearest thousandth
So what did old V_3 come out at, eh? 0.406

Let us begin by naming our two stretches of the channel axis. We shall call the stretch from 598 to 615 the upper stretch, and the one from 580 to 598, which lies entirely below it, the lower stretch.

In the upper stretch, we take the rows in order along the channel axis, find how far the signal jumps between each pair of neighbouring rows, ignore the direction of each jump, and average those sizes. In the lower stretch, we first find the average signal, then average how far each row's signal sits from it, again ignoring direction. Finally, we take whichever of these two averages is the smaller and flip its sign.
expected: -0.038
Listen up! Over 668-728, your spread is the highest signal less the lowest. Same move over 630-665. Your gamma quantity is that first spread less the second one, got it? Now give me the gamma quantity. 0.3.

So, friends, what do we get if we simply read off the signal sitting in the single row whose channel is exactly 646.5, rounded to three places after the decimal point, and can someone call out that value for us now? 2.492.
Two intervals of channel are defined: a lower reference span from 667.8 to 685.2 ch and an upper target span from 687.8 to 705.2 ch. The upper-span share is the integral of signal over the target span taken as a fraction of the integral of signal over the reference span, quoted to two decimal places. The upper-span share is 0.98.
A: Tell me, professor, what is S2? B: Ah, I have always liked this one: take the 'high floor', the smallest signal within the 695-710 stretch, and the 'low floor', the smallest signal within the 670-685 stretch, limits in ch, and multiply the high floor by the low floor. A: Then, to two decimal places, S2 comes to 5.63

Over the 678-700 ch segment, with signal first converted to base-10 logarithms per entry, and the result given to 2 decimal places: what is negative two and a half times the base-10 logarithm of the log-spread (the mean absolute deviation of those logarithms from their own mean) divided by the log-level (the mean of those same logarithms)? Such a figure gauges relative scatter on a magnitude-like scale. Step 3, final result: 4.26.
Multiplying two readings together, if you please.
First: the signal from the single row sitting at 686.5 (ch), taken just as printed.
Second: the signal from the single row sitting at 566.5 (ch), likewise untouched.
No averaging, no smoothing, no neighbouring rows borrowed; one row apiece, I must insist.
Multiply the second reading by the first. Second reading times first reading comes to 6.37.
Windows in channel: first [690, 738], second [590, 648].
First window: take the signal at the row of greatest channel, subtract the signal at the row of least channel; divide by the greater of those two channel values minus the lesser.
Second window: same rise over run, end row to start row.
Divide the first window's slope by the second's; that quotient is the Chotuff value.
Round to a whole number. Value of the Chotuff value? 15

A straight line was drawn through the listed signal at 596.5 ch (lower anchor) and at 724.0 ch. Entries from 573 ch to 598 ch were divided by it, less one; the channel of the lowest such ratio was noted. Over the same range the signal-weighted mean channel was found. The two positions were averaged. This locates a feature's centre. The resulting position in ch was 588.4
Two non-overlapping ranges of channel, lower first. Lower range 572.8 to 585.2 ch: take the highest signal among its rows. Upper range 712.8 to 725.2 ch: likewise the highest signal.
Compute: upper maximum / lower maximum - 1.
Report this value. 0.12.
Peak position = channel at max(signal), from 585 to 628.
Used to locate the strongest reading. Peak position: 601.5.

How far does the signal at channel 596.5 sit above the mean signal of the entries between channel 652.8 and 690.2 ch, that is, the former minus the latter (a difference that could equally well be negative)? 0.11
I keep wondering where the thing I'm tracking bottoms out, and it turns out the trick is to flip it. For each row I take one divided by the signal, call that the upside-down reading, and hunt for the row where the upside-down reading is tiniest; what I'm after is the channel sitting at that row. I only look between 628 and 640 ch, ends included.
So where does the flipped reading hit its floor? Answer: 639.0 ch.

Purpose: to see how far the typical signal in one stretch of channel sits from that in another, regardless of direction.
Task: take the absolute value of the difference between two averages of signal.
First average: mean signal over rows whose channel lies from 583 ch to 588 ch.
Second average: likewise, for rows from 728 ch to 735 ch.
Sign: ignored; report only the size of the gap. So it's 0.03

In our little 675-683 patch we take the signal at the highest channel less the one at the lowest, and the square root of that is 0.122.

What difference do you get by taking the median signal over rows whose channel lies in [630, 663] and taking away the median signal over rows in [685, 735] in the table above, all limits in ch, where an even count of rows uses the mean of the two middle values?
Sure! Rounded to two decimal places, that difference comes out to 0.05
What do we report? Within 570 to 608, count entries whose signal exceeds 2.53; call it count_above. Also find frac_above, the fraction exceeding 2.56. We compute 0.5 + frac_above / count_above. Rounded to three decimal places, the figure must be 0.550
